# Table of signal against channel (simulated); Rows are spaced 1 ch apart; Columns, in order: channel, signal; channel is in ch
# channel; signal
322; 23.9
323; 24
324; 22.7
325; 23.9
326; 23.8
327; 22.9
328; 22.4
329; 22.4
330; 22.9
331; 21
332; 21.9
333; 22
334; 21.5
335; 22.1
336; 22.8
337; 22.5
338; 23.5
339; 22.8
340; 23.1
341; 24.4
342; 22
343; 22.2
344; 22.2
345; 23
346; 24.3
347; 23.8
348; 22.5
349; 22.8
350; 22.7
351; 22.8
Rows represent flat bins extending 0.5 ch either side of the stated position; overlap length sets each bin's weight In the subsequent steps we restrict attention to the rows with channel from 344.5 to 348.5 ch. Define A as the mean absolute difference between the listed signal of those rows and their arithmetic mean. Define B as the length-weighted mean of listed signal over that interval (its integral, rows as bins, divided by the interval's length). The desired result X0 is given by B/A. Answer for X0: 36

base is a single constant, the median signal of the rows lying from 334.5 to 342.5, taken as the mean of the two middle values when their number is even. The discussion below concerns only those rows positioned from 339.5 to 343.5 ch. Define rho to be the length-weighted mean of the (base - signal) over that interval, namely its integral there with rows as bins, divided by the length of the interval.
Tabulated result -0.1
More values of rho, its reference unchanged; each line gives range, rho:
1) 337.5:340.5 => -0.3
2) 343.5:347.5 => -0.5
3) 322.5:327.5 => -0.7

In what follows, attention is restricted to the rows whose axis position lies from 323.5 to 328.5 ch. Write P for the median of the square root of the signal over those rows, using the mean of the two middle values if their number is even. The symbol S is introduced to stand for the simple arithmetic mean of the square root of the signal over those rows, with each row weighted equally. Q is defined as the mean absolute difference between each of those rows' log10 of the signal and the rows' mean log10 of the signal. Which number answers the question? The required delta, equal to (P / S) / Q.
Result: 93.7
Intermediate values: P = 4.79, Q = 0.0106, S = 4.810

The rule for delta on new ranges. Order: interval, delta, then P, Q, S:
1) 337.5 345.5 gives 88.2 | 4.79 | 0.0113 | 4.785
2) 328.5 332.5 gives 84.6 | 4.71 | 0.0119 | 4.695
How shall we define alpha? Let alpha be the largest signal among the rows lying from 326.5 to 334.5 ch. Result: 22.9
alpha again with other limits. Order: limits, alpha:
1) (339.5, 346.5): 24.4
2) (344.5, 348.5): 24.3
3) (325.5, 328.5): 23.8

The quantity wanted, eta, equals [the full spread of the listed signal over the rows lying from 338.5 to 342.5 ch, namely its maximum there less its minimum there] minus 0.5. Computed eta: 1.90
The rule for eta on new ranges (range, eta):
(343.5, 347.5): 1.60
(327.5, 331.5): 1.40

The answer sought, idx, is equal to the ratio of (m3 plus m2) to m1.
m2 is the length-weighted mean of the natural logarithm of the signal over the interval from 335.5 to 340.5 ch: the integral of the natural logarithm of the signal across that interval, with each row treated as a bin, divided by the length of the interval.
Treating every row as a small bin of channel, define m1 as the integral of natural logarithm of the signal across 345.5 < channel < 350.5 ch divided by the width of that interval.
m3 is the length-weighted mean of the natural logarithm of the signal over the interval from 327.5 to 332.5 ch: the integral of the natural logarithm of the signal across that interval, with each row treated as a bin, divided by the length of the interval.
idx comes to 1.98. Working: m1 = 3.14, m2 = 3.13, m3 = 3.10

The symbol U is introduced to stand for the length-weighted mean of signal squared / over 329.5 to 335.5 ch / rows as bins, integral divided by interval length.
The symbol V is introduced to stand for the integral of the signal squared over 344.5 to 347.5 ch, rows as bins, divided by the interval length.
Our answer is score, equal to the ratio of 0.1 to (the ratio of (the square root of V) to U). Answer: 2.02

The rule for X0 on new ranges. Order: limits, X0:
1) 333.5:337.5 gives 52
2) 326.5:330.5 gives 91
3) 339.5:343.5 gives 28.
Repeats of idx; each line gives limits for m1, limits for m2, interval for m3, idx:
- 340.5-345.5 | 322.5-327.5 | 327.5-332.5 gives 2.00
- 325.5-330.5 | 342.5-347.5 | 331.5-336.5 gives 1.99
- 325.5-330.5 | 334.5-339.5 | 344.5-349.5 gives 2.00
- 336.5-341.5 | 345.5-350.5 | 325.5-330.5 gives 1.99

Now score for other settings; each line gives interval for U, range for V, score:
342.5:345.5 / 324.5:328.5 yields 2.17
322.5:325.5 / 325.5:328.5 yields 2.41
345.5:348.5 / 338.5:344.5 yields 2.43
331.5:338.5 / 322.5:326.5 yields 2.11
